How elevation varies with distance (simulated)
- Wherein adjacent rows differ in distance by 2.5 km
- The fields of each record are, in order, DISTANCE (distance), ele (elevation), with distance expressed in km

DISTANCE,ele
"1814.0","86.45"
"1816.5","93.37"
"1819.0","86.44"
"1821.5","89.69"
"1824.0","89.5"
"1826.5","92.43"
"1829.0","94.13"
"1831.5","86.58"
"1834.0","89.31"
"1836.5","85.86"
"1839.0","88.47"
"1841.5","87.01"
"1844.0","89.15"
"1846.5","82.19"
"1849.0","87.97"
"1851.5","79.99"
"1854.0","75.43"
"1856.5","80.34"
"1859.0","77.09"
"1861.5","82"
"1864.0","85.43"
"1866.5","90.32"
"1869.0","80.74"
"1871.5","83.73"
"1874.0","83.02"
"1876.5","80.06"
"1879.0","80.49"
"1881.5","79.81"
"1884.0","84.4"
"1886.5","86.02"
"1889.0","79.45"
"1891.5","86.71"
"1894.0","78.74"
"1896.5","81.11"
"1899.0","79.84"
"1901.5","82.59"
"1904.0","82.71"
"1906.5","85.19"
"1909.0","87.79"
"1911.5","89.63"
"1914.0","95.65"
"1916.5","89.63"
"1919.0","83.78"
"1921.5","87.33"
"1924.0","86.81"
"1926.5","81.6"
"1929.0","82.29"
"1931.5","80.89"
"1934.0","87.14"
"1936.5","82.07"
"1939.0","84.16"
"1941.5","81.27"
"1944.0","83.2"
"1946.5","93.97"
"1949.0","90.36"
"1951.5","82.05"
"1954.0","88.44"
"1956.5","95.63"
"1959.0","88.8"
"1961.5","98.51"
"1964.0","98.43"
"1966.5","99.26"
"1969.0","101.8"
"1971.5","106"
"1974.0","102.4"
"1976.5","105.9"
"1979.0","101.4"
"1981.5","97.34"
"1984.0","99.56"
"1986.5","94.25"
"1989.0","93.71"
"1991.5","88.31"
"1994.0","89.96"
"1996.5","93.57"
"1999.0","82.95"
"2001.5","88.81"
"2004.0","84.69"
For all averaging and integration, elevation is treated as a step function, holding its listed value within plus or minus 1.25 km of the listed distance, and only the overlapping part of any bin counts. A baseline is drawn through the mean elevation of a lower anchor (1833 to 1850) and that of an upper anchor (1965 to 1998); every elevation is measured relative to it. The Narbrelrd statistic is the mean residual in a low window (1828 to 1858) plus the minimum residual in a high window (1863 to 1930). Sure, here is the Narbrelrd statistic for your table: -14.2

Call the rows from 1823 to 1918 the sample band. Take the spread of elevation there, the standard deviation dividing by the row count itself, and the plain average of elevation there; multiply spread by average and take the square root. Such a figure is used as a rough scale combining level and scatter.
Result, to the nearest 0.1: 20.0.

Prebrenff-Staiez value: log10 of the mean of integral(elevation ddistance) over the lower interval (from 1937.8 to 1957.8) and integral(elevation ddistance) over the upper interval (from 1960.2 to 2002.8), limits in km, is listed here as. 3.47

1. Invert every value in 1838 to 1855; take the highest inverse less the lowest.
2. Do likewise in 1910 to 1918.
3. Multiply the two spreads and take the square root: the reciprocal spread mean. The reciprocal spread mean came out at 0.0012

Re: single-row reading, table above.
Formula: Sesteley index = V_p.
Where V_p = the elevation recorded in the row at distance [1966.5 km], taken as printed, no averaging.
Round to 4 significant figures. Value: 99.26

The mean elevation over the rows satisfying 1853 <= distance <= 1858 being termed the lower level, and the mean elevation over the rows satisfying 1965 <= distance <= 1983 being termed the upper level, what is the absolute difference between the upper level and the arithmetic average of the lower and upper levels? 12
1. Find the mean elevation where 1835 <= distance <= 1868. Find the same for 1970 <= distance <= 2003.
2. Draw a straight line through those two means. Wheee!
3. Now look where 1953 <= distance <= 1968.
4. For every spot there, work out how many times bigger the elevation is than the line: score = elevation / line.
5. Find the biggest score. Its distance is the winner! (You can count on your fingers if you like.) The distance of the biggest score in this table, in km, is 1966.5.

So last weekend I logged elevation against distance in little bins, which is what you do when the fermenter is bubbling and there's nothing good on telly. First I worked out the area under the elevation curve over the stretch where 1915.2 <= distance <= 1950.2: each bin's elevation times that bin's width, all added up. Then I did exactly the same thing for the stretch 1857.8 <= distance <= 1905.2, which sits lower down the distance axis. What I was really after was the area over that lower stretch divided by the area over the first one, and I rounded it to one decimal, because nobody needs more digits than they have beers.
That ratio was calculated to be 1.3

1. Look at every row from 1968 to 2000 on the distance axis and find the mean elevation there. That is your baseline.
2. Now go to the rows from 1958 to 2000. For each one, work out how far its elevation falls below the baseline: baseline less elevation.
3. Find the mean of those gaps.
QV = 0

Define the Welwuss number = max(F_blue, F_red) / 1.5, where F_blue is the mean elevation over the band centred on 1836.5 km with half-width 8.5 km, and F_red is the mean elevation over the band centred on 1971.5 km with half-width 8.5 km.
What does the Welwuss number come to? 68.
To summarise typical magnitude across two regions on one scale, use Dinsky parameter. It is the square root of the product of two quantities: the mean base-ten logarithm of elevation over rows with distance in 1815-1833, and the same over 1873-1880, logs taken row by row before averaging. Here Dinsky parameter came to 1.93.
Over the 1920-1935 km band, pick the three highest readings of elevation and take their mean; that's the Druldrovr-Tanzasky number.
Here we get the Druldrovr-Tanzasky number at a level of 87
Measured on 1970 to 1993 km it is 105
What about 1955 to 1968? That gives 99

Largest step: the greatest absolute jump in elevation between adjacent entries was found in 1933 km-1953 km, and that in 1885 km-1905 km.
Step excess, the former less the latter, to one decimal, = 2.8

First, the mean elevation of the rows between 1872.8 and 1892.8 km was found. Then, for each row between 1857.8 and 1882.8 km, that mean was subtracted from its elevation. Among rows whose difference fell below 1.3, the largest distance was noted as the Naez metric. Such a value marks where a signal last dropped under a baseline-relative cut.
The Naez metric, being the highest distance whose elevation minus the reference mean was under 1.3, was 1881.5 km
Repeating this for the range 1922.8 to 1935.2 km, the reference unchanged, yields 1931.5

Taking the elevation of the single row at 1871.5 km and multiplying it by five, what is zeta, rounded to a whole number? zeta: 419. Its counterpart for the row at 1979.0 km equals 507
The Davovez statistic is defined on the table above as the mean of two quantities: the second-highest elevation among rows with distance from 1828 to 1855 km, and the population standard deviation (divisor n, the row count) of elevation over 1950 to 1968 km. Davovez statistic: 47.7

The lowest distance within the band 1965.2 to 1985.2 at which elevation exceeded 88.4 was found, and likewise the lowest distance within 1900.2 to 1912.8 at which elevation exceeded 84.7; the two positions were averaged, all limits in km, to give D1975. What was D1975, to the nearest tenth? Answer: 1936.5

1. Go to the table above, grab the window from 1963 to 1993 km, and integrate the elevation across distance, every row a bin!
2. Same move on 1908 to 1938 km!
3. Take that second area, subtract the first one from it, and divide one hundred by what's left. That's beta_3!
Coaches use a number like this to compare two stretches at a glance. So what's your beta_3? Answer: -0.26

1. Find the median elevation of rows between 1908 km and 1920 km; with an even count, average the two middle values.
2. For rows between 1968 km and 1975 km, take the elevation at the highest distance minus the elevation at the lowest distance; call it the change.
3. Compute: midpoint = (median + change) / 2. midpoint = 45.1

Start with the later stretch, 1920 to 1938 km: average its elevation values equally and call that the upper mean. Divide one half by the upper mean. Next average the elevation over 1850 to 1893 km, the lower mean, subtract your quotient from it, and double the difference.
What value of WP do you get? 164.1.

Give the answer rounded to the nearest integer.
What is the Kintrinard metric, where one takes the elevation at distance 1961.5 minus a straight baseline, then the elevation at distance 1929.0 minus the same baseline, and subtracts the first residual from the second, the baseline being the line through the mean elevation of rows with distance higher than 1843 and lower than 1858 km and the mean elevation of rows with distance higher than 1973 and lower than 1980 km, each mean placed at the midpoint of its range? -11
